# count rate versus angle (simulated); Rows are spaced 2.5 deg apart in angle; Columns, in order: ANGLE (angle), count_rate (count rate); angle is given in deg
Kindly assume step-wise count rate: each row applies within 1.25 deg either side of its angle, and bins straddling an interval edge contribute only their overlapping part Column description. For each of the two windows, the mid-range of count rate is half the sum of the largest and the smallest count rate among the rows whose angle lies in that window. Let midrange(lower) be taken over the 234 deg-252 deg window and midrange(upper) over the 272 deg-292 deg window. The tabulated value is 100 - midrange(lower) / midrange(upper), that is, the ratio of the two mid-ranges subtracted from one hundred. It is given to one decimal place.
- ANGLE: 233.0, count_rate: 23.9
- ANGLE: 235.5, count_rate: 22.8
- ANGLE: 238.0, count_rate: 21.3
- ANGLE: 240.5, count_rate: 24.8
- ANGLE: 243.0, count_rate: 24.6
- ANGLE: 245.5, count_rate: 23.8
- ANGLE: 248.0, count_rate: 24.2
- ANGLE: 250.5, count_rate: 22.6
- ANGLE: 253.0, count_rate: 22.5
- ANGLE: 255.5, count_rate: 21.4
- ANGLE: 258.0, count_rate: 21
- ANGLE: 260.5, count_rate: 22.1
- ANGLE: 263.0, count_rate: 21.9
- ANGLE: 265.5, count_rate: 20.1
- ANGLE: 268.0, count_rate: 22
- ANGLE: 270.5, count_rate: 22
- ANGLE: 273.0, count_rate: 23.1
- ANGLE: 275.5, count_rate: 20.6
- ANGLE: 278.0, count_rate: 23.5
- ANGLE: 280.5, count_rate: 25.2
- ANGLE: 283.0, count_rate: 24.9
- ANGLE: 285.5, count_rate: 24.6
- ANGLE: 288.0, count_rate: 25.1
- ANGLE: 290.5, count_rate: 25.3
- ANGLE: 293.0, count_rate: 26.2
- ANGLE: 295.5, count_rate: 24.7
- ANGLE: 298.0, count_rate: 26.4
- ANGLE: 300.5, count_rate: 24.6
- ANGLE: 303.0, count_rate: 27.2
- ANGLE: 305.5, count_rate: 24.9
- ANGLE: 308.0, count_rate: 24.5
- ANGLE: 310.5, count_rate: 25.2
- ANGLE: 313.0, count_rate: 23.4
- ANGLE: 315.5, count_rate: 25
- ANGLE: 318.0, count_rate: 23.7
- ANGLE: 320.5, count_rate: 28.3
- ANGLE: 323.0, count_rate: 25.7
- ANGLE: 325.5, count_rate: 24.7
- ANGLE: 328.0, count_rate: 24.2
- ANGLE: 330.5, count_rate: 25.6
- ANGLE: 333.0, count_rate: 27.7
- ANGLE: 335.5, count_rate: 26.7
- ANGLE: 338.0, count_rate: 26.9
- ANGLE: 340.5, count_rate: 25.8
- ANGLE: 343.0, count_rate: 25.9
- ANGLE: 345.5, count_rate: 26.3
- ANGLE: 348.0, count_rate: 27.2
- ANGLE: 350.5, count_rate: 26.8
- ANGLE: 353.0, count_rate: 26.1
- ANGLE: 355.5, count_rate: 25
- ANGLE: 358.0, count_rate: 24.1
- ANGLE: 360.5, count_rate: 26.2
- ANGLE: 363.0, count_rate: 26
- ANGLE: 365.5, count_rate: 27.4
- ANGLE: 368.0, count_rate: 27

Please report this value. 99.0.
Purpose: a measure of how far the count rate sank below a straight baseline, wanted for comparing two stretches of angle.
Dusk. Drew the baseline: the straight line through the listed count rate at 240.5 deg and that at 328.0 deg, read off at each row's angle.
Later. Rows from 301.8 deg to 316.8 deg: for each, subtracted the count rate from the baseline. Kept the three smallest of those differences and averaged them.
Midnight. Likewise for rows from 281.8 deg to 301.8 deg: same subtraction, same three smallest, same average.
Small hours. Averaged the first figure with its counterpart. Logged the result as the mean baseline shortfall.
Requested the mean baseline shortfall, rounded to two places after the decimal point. -1.50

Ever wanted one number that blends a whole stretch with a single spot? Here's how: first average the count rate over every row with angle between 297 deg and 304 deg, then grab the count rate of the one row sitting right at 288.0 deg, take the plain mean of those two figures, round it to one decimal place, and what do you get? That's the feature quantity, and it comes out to 25.6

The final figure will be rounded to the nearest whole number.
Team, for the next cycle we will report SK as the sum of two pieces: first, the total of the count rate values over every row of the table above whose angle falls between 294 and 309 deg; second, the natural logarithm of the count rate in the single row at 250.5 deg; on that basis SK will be 155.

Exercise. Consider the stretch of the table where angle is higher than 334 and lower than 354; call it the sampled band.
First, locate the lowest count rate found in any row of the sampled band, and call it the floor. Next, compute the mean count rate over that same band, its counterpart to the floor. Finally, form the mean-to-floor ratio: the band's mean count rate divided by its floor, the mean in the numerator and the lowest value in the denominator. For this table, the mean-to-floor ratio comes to 1.026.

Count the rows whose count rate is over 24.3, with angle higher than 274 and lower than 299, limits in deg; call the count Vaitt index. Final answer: 8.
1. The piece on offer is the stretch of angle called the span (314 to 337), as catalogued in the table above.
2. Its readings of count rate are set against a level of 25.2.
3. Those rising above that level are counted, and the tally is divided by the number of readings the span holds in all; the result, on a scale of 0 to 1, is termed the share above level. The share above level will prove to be 0.56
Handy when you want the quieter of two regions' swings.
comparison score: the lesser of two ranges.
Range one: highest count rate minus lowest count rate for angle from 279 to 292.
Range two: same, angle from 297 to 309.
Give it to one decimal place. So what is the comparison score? 0.7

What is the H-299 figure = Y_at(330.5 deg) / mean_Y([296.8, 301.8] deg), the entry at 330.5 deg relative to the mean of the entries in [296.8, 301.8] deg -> 1.00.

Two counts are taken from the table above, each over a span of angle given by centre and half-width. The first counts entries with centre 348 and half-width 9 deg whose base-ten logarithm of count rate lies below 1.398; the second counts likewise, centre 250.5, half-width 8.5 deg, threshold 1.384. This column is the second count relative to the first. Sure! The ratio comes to 6.0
